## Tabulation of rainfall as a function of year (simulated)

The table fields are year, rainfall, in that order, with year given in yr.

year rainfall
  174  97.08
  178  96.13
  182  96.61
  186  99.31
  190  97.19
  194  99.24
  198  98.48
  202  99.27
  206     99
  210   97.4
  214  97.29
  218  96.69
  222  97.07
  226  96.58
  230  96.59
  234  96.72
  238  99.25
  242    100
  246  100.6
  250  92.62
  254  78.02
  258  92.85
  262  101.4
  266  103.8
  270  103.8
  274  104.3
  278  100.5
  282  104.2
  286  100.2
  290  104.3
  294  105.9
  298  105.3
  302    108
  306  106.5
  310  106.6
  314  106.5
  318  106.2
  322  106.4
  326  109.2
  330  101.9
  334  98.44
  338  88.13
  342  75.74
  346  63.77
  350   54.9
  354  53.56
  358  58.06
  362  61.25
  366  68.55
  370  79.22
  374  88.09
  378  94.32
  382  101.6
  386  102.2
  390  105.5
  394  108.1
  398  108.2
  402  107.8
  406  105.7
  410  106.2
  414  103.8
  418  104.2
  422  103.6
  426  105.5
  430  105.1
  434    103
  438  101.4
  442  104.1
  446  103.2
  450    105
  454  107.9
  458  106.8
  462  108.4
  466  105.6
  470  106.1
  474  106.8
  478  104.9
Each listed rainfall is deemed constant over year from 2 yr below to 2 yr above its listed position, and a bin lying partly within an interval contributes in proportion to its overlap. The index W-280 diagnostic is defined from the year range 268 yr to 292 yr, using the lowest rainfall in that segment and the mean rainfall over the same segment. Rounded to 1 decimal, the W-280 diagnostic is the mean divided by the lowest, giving 1.0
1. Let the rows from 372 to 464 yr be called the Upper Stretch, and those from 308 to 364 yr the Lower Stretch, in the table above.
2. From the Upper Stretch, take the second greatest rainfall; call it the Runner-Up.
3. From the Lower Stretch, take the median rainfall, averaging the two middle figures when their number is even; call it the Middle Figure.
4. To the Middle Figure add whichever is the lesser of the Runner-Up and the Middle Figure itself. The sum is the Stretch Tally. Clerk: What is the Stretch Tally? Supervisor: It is 187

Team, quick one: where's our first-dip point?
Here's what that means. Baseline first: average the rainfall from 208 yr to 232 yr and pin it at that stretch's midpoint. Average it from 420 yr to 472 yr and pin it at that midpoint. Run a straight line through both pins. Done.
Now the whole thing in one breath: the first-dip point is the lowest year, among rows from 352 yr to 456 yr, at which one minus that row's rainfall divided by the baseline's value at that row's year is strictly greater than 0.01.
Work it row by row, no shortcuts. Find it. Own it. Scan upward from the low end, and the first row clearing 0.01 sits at 354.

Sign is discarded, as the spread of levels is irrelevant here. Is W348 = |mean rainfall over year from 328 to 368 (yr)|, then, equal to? 72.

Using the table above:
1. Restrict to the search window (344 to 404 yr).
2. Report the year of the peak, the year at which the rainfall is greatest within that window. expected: 398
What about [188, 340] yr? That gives 326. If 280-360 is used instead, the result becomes 326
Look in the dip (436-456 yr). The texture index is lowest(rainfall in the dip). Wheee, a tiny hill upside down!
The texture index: 101.4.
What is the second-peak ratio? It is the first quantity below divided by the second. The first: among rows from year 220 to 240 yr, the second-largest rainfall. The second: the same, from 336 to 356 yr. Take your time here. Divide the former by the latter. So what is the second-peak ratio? 1.28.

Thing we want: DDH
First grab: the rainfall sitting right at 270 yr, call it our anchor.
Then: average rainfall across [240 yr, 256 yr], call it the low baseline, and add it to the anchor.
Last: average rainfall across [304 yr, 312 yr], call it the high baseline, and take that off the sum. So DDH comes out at 90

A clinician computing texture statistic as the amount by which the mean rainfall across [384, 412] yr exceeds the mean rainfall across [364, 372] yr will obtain 32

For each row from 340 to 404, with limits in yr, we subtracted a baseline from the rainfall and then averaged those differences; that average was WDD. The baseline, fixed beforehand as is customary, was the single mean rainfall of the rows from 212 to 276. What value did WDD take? -14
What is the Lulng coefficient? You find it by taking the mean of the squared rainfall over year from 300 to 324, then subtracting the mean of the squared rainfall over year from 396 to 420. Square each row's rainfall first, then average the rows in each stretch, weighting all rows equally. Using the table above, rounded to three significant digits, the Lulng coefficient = 150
